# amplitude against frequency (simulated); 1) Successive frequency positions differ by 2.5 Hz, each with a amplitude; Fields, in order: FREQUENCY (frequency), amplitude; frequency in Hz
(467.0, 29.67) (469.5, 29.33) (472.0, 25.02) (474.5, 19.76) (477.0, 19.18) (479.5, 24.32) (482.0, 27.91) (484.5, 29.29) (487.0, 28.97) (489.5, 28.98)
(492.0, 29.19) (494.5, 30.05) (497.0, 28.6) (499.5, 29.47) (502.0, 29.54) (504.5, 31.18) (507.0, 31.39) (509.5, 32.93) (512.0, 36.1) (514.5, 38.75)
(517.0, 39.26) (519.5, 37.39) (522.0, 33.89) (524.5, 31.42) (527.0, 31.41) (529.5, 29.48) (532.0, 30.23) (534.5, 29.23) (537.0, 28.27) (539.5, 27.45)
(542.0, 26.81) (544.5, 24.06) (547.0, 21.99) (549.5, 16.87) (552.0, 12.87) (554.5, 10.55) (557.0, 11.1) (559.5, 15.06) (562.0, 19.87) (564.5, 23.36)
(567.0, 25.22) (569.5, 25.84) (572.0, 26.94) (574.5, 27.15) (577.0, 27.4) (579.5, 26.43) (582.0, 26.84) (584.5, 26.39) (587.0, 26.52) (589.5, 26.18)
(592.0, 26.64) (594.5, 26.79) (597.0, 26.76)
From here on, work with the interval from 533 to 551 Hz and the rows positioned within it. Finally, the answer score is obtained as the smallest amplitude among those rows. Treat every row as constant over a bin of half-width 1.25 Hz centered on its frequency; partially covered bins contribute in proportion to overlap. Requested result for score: 16.87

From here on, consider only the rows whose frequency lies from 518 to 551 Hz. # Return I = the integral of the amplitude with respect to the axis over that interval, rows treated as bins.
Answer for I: 934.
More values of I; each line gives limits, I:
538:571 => 666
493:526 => 1090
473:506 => 905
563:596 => 866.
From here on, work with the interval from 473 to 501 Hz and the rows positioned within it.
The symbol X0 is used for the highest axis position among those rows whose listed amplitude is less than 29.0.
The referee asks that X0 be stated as 497.0 Hz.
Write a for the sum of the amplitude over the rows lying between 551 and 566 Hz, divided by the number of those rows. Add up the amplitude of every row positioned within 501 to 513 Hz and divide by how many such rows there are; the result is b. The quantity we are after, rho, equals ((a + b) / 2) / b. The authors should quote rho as 0.7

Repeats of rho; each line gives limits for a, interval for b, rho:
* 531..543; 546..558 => 1.5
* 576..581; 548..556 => 1.5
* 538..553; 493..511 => 0.9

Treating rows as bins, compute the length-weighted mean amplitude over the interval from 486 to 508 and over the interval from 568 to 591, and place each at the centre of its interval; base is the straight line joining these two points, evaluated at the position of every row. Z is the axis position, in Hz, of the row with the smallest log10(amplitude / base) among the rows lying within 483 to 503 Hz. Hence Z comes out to 497.0 Hz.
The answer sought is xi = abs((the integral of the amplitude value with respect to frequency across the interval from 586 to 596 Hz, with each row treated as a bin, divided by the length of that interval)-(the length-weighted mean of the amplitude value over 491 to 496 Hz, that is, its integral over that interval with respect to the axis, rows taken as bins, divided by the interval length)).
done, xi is 3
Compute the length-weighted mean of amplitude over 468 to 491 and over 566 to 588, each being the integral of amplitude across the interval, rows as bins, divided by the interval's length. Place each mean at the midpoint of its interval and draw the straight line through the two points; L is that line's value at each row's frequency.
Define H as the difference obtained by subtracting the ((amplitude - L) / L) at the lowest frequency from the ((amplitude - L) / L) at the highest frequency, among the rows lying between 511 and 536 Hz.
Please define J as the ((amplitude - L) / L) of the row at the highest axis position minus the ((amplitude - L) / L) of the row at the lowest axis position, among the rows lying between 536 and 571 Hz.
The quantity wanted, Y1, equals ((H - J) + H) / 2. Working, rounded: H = -0.27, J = -0.1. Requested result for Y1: -0.2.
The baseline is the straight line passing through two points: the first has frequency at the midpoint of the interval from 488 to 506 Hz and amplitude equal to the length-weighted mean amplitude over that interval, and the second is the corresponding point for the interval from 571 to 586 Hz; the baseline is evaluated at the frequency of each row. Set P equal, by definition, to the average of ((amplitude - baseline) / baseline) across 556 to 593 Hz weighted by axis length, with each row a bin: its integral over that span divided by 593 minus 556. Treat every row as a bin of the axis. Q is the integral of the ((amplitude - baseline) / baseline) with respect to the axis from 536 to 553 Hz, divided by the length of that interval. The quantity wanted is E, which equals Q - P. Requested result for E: -0.1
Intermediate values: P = -0.10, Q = -0.19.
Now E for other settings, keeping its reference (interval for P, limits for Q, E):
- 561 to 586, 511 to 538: 0.2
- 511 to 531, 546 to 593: -0.4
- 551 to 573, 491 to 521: 0.4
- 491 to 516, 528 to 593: -0.2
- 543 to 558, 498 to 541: 0.5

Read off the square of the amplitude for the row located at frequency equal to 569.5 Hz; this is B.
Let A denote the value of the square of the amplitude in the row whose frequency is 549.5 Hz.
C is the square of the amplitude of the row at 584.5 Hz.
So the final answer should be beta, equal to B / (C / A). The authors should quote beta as 273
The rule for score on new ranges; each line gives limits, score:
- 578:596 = 26.18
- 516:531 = 29.48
